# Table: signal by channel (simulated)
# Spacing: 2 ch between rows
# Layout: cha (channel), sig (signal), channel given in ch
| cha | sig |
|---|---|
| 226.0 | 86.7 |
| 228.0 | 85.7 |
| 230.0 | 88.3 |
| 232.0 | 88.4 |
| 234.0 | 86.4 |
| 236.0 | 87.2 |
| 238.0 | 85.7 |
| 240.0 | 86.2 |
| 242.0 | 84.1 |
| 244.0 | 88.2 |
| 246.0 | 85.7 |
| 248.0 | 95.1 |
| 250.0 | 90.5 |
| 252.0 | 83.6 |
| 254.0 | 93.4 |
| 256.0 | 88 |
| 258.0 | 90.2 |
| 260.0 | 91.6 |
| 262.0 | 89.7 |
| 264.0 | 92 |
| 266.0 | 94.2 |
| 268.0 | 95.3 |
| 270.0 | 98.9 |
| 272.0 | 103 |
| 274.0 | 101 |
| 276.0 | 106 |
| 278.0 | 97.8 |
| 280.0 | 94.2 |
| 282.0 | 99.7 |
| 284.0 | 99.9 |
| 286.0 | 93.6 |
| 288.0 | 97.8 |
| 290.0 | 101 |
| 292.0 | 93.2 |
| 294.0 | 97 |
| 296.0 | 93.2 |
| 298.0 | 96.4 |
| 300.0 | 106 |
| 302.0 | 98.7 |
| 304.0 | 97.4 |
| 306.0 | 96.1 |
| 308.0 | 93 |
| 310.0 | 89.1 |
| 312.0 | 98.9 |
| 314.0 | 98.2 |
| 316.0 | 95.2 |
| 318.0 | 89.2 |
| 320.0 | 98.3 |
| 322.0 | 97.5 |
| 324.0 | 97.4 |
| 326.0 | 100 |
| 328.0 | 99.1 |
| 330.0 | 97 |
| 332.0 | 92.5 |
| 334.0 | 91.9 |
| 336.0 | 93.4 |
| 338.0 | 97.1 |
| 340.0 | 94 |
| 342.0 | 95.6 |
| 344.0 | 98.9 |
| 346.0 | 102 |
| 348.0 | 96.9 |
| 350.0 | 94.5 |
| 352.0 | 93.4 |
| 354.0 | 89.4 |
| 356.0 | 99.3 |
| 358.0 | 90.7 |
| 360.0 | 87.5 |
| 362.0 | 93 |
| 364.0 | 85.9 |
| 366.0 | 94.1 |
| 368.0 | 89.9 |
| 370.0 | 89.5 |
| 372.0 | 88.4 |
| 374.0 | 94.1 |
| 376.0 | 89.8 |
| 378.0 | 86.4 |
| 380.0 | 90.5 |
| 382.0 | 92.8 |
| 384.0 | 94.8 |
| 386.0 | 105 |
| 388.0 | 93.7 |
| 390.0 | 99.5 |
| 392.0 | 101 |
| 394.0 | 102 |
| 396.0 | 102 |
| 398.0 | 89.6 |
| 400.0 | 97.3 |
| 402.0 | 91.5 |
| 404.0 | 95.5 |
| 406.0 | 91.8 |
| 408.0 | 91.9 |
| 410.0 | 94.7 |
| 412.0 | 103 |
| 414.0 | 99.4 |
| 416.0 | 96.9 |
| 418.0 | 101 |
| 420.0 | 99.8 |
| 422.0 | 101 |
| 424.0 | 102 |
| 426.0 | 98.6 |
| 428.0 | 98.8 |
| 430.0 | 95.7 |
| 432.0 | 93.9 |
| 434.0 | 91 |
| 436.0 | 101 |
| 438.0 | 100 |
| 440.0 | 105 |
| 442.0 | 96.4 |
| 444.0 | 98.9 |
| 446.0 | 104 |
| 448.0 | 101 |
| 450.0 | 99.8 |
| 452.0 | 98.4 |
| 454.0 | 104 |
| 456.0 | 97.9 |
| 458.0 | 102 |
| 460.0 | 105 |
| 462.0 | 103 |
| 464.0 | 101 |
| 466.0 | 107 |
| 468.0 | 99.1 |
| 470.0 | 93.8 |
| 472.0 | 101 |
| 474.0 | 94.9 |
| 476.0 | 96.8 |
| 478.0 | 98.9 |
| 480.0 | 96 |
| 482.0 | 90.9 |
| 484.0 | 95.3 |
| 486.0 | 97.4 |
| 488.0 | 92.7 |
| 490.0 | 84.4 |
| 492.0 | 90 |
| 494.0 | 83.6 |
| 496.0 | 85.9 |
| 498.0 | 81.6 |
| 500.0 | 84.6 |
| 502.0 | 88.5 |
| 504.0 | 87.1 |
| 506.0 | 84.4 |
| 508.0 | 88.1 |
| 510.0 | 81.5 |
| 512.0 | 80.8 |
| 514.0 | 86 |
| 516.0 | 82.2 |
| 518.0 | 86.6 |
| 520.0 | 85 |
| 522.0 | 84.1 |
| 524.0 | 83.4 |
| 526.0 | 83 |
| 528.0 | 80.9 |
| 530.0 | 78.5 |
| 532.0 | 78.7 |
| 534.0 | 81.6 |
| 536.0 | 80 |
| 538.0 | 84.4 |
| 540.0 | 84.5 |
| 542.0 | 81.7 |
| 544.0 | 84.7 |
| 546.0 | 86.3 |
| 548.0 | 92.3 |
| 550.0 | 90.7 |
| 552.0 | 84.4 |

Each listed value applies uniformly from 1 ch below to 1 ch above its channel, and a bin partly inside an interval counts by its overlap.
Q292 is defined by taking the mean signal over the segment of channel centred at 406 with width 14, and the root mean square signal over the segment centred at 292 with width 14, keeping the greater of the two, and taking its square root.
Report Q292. 9.80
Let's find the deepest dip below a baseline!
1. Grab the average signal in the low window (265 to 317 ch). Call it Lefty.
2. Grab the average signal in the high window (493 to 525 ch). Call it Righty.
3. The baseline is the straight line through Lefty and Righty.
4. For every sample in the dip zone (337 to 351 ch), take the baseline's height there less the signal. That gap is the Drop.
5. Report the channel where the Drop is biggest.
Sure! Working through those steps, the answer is 340.0 ch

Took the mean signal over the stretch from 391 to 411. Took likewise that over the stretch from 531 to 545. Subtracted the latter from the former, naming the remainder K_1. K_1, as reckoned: 14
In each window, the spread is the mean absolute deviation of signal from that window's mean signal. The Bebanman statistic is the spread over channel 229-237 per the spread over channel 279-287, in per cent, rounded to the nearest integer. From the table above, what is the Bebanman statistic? 26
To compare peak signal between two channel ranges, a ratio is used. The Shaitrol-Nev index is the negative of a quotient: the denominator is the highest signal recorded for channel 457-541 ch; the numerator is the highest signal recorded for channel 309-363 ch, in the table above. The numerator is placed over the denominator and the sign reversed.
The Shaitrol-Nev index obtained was -0.95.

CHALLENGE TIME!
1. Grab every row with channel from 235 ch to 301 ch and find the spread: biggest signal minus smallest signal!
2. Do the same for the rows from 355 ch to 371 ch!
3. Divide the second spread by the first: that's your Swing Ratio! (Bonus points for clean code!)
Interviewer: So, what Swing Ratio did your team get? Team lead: 0.6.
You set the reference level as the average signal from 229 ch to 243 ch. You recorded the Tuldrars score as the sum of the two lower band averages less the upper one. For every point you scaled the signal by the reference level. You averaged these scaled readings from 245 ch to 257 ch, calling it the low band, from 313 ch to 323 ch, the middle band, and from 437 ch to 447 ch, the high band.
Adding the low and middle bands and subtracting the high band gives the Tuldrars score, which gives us 0.97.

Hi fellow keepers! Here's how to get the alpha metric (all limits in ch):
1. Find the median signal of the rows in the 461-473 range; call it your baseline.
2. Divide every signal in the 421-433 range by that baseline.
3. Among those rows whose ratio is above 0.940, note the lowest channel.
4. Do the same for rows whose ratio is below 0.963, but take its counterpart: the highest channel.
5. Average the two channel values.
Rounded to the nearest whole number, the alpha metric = 427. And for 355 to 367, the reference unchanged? 361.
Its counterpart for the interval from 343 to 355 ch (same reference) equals 349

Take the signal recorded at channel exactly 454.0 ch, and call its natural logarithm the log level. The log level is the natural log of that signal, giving 4.64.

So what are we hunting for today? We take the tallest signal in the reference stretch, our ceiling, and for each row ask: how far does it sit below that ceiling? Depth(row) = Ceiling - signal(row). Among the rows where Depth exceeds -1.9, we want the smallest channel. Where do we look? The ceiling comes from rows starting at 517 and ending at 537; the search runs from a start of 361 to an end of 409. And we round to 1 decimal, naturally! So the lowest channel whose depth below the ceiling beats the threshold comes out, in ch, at 364.0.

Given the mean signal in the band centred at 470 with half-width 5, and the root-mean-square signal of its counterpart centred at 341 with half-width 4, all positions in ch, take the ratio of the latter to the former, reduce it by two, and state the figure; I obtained -1.03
